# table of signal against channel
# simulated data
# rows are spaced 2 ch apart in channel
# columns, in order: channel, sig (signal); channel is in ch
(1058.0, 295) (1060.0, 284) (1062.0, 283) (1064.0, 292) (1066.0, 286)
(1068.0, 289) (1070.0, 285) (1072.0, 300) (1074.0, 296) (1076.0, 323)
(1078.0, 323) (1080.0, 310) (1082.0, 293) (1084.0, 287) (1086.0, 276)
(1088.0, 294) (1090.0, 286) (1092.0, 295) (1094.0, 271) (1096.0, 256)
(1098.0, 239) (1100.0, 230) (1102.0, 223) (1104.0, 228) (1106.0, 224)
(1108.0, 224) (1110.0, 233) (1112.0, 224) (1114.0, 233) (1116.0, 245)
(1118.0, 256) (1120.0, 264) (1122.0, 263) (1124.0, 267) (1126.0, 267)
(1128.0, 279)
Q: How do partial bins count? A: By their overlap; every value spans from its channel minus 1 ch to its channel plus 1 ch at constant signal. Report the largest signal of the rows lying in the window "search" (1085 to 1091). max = 294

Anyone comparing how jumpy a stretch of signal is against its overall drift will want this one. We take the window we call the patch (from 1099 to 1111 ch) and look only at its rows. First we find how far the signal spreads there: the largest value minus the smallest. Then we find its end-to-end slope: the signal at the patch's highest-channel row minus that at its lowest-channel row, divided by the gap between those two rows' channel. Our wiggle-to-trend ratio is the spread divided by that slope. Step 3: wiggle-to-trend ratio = 33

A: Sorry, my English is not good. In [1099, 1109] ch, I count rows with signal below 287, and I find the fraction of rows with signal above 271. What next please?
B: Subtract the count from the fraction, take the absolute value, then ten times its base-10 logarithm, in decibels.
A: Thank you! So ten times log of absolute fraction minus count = 7.0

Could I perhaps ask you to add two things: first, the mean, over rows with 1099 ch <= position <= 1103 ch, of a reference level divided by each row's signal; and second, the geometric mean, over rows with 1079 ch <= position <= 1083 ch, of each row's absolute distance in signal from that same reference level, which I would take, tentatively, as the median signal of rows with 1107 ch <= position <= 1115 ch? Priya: 74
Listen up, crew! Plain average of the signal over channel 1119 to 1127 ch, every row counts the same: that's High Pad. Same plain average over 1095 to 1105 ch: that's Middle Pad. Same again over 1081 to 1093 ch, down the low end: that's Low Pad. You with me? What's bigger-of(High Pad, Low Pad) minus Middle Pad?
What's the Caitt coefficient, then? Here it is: 53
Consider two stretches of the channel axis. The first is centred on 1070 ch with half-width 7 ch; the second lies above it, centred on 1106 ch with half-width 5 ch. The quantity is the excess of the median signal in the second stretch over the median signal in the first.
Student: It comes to -68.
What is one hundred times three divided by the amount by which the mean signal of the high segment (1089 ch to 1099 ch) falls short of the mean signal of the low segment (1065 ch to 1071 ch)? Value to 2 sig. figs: 17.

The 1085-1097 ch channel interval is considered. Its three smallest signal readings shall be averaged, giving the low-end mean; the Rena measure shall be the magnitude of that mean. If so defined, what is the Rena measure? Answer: 268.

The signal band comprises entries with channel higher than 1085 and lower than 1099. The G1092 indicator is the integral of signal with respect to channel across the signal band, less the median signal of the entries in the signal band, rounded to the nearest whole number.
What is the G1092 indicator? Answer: 3558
